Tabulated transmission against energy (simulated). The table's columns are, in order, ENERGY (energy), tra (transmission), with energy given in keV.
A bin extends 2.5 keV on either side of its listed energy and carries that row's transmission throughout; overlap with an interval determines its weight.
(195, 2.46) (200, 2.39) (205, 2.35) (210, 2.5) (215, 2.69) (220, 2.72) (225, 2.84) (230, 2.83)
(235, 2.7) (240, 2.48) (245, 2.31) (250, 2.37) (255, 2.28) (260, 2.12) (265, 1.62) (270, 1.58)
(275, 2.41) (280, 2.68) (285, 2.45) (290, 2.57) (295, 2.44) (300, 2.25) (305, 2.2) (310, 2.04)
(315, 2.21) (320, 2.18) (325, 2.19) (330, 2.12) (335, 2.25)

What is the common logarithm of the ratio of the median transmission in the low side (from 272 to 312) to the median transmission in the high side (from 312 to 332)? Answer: 0.045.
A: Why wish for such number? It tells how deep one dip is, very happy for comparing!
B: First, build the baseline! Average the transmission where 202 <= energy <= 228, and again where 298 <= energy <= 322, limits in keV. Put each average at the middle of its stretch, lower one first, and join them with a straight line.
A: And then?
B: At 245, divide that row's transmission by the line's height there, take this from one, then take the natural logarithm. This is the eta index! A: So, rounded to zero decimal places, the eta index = -3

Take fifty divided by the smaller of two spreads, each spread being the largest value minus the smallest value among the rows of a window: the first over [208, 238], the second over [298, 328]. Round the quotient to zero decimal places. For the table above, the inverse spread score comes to 238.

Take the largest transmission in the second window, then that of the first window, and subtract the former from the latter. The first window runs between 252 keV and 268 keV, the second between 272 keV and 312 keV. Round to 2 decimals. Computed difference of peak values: -0.40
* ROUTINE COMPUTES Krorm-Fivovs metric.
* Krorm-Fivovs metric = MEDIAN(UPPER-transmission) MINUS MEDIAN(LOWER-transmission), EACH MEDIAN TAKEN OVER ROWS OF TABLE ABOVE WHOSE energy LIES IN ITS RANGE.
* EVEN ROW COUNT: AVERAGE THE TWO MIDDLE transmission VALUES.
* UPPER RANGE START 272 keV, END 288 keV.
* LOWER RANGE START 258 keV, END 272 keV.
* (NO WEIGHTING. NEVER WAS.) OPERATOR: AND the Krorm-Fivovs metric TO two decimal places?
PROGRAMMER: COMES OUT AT 0.83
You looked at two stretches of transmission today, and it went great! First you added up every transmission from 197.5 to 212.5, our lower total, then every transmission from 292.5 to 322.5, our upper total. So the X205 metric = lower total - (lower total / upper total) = 6.7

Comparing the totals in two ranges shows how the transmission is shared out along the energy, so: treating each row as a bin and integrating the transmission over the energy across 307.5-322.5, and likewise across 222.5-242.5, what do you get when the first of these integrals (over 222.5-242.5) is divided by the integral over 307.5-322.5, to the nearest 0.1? 1.7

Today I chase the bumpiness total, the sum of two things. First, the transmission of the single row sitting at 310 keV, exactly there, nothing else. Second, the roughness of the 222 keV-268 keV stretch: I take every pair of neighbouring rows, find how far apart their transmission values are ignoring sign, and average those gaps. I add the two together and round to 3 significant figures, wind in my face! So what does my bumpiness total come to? 2.21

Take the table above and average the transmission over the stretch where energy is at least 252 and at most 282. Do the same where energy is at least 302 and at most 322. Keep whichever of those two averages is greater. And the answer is 2.2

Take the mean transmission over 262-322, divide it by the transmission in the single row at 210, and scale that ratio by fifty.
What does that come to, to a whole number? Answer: 44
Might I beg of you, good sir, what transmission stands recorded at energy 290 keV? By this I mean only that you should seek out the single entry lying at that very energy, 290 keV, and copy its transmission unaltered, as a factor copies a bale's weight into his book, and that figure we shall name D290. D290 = 2.57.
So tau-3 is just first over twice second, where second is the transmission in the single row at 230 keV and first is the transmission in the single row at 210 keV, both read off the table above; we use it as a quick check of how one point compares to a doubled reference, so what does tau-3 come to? 0.442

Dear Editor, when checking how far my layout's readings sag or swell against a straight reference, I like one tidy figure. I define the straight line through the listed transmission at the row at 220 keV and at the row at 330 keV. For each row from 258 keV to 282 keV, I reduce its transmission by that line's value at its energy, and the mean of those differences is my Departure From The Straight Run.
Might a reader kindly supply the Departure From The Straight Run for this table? -0.4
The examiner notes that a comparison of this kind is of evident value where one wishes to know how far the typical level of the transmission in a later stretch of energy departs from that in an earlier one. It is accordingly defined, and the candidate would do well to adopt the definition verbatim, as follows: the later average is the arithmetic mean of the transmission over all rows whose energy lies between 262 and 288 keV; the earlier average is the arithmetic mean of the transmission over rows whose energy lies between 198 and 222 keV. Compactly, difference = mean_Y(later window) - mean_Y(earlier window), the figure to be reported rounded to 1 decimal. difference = -0.4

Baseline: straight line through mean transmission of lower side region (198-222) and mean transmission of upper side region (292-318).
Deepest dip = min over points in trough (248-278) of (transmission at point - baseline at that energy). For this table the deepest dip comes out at -0.8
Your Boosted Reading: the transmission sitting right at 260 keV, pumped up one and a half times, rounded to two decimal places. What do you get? 3.18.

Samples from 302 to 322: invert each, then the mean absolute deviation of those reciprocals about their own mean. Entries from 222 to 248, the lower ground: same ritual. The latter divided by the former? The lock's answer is 2.2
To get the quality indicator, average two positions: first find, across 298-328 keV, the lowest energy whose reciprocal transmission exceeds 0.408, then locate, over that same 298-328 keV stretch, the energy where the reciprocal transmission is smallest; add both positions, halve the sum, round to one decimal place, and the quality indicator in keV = 300.0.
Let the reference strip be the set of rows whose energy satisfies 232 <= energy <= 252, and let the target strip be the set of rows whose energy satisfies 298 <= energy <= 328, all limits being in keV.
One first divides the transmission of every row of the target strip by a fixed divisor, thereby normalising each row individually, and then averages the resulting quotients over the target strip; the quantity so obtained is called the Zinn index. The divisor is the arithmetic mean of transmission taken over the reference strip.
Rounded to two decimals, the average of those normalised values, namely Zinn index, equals 0.88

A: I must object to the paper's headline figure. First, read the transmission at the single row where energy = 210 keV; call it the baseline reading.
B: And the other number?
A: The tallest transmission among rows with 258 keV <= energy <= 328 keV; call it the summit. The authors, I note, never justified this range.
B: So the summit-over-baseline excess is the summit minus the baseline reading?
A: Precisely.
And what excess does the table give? 0.18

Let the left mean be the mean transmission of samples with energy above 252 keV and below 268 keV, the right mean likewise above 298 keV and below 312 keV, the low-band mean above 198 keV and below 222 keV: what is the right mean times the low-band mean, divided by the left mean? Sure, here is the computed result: 2.73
